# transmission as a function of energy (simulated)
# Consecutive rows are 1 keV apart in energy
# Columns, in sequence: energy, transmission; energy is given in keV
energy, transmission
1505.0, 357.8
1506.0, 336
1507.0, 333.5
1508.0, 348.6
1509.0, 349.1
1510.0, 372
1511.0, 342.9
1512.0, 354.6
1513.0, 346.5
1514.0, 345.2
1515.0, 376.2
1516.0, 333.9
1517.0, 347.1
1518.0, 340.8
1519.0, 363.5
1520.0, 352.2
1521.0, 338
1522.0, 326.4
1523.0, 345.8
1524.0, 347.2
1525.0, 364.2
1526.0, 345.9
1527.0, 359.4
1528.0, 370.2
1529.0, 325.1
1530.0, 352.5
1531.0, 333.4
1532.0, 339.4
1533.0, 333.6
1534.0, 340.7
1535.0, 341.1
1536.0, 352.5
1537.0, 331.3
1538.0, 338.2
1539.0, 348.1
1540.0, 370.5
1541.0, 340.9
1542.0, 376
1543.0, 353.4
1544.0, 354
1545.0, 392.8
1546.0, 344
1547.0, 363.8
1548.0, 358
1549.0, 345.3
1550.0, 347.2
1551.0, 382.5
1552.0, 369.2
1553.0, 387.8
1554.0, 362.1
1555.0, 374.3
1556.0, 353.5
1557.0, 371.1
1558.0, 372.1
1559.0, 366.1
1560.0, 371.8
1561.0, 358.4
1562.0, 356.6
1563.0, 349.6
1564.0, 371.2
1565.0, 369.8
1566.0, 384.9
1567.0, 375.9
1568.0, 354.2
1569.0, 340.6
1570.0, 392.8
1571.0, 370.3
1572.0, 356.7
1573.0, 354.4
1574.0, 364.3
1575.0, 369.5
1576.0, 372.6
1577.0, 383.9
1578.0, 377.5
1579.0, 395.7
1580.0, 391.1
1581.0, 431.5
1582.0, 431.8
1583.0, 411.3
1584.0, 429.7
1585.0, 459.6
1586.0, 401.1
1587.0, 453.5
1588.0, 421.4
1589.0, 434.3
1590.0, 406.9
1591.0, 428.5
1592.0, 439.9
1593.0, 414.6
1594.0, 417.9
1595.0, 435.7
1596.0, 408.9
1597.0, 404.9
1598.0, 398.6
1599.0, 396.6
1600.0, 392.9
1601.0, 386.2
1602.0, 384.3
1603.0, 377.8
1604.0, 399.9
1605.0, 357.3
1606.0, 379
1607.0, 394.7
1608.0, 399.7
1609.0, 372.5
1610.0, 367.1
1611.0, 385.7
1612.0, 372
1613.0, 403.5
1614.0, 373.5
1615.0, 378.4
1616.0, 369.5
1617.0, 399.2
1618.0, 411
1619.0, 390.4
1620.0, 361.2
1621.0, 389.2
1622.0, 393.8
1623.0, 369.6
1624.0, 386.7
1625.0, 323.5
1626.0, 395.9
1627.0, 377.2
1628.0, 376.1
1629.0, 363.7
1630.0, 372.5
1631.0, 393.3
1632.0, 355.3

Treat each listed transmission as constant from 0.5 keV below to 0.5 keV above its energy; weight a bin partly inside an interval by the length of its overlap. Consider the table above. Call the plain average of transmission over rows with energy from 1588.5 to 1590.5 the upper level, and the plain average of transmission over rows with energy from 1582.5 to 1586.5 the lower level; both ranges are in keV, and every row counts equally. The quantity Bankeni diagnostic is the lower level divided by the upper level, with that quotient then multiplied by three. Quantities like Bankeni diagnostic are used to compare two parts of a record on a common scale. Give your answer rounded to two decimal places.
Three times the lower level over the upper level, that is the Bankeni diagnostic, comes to 3.03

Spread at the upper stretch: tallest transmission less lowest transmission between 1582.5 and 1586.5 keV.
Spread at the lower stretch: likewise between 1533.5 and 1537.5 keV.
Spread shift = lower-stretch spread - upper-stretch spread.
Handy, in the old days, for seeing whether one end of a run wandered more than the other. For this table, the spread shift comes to -37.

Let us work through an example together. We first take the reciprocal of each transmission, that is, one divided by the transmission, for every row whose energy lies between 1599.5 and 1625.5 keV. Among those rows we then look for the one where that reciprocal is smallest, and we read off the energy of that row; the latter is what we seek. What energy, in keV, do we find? 1618.0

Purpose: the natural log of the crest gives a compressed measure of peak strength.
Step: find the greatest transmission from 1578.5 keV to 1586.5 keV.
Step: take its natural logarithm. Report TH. 6.13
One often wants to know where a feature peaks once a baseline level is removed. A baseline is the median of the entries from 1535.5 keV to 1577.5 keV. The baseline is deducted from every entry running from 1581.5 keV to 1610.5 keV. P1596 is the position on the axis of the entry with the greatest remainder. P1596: 1585.0 keV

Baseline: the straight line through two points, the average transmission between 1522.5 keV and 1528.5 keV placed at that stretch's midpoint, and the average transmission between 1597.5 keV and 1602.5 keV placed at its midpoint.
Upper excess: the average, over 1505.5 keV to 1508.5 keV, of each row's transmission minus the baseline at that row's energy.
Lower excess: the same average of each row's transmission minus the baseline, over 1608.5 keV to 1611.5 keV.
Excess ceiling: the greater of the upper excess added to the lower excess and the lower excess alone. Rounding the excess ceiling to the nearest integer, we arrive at -21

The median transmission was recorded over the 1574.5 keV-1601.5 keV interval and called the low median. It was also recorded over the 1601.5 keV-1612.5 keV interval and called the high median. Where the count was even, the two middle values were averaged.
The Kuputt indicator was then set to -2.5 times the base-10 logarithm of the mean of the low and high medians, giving -6.49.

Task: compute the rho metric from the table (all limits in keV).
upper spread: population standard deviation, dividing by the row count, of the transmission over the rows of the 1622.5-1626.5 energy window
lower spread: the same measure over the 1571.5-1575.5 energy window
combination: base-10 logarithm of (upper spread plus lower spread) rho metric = 1.53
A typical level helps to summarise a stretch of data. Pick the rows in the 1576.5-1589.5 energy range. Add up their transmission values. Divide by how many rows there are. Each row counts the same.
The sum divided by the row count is 417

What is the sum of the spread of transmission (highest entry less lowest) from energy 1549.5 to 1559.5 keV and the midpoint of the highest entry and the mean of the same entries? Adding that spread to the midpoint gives 419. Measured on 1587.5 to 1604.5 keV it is 486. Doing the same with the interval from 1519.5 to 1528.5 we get 404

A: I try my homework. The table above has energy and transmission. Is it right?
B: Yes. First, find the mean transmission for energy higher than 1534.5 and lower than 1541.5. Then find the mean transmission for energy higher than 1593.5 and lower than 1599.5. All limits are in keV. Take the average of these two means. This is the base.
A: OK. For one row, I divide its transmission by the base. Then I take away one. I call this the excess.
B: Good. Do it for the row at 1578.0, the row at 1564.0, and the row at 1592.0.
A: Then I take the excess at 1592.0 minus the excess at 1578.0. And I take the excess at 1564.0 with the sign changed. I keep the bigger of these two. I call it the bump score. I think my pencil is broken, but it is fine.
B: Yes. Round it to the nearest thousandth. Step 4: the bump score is 0.165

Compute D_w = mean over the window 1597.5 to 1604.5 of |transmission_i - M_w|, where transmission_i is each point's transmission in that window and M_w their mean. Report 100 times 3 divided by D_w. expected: 43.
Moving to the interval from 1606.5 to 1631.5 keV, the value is 22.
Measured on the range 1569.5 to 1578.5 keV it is 33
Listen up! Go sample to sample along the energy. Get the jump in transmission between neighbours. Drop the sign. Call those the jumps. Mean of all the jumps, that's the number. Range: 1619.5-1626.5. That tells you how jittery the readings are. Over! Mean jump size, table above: 35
